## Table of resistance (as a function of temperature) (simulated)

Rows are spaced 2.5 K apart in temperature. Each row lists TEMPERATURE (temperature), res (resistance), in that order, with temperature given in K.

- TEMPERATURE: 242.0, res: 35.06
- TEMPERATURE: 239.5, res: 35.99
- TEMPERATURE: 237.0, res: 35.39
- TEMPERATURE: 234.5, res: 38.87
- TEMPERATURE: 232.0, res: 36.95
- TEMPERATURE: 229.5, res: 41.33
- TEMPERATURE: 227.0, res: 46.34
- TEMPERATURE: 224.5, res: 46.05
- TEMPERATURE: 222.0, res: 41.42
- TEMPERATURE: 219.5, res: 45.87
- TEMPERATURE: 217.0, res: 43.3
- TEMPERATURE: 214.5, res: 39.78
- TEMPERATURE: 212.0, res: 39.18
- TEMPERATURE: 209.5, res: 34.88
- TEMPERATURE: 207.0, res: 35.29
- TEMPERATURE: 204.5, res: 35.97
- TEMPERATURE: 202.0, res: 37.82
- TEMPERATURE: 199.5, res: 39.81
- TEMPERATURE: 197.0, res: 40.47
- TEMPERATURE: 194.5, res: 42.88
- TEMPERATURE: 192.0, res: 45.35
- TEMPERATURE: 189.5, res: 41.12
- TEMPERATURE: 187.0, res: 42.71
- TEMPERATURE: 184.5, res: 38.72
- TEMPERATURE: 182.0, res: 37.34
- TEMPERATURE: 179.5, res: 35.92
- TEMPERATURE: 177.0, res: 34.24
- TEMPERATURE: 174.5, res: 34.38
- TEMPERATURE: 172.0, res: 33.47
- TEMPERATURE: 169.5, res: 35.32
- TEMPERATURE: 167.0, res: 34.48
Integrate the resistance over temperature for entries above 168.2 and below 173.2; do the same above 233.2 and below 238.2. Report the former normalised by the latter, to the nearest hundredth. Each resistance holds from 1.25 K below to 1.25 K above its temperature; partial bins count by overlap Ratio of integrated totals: 0.93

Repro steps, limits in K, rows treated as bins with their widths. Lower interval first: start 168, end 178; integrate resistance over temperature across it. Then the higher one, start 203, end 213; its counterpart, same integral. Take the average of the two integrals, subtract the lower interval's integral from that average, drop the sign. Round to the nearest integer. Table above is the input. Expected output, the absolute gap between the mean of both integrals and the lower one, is 10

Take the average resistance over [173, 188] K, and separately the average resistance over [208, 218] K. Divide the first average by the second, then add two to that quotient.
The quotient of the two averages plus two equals 2.95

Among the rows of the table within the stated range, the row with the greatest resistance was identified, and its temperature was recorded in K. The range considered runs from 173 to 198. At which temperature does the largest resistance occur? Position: 192.0 K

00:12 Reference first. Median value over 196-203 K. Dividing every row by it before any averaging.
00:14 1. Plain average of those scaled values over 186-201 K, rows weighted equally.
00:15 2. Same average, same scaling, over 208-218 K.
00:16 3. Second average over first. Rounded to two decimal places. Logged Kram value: 0.93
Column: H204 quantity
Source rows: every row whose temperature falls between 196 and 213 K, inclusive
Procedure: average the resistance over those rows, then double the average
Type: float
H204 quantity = 75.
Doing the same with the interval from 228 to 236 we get 78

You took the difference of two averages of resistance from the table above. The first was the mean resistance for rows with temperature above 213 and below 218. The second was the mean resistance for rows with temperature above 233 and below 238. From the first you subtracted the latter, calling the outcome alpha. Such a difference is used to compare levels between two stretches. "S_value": 4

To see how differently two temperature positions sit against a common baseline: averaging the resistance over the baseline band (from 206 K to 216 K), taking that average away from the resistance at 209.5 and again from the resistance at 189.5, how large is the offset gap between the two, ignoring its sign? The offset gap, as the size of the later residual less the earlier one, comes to 6.2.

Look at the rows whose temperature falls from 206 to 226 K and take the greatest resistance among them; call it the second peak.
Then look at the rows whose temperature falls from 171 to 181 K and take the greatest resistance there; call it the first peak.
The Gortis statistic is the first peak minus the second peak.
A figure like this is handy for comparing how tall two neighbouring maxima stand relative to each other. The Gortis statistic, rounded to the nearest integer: -10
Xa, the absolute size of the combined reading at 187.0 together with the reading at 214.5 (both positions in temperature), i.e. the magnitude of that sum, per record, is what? 82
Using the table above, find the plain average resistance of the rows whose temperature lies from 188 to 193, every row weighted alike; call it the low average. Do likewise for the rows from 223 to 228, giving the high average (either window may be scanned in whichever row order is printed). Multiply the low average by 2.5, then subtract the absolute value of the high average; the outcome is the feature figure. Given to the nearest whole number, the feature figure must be 62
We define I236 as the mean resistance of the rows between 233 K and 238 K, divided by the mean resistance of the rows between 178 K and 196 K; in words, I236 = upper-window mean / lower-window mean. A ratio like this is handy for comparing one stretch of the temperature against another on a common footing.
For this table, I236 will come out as 0.92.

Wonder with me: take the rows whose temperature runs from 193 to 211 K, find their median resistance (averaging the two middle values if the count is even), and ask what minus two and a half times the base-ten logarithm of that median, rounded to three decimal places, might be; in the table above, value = -3.944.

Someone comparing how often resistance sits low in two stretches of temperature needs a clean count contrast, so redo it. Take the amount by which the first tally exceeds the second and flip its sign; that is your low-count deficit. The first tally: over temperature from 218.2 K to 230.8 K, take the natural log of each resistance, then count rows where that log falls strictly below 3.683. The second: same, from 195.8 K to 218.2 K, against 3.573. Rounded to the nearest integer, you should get 2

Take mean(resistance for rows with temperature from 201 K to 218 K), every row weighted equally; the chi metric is 38.0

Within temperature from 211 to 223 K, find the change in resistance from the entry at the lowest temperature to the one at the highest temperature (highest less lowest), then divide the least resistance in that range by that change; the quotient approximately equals 17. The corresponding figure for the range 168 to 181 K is 56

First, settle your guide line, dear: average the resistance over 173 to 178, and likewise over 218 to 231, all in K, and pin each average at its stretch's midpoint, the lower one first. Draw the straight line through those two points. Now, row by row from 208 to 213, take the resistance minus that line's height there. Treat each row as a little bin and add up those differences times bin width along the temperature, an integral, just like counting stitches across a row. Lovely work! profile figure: -22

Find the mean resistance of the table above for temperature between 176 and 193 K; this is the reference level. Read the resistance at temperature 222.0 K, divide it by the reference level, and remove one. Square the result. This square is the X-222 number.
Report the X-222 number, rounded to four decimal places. 0.0028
